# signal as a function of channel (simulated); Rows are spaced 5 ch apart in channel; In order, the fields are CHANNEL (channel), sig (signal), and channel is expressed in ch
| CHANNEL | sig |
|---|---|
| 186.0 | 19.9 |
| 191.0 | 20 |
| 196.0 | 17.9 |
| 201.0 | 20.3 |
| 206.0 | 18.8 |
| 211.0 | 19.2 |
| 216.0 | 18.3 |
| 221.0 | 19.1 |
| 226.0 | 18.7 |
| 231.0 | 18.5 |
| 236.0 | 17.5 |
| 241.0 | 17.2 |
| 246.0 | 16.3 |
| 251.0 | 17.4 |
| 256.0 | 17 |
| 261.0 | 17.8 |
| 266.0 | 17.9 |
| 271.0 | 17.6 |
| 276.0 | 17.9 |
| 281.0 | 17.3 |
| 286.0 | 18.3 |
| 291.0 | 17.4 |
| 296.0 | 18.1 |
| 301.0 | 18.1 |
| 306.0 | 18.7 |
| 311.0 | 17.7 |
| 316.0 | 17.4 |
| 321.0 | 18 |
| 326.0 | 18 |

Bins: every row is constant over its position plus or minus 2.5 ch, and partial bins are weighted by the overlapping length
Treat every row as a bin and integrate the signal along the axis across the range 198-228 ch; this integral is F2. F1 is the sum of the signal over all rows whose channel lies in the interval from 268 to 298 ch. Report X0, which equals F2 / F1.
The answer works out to 5.4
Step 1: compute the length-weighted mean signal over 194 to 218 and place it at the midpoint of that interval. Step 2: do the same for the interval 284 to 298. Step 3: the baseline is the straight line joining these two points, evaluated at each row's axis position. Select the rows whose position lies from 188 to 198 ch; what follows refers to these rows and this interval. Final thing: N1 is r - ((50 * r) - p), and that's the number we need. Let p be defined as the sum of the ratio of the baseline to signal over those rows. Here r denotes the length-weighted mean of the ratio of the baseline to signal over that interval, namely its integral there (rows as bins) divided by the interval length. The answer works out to -47.2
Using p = 2.0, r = 1.005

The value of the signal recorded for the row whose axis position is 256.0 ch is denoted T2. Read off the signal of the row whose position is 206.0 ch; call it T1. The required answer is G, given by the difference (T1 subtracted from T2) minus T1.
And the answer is -21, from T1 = 18.8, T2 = 17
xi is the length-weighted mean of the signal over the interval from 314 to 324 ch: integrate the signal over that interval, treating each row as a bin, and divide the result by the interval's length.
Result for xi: 17.7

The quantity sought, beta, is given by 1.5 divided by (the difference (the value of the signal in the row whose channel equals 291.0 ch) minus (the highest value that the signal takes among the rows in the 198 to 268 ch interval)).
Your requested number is -0.5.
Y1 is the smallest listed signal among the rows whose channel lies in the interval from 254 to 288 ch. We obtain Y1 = 17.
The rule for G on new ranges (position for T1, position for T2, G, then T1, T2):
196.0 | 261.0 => -18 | 17.9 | 17.8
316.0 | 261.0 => -17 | 17.4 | 17.8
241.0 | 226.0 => -16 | 17.2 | 18.7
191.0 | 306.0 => -21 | 20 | 18.7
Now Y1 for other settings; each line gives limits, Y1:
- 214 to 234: 18.3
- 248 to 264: 17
